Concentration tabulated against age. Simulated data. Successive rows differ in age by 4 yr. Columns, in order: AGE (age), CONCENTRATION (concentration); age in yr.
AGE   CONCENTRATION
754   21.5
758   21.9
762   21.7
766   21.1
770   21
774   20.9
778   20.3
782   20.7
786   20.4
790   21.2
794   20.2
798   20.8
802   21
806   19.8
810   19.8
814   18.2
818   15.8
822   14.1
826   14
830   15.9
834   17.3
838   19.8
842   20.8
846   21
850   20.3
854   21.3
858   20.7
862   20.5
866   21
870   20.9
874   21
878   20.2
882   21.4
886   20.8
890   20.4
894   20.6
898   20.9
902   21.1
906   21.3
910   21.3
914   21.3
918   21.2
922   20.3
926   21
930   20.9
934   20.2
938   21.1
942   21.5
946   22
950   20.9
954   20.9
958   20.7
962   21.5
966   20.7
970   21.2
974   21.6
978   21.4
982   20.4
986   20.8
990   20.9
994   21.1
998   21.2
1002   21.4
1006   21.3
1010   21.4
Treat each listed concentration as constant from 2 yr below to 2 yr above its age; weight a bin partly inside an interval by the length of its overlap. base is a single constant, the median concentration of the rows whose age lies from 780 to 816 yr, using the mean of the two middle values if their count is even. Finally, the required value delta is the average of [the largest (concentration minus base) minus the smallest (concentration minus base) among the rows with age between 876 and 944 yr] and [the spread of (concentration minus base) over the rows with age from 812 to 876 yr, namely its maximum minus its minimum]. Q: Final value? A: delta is 4.30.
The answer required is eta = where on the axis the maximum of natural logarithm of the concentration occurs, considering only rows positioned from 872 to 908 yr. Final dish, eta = 882 yr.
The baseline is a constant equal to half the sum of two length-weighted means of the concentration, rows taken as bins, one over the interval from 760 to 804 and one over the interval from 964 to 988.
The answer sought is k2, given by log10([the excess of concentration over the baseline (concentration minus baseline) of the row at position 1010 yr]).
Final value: -0.3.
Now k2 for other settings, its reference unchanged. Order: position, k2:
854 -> -0.4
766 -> -0.8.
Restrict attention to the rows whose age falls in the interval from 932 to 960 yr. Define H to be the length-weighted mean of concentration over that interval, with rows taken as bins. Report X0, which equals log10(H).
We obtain 1.32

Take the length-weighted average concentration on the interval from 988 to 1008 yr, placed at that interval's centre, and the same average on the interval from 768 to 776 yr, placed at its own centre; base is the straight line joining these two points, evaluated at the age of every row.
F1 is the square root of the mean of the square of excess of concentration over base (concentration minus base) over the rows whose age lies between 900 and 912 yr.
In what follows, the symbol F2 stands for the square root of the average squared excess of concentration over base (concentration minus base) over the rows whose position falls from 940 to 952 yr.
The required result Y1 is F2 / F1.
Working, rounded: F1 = 0.2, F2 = 0.6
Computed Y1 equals 3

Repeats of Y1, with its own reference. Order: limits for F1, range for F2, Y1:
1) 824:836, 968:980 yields 0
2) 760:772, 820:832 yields 14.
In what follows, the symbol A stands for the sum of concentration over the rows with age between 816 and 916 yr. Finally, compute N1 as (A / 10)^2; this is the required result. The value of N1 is 2437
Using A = 494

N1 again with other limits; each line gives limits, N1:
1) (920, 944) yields 156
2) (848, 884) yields 351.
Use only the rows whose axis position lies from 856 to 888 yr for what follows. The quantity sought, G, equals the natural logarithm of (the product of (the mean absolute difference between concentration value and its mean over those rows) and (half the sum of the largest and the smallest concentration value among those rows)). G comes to 1.70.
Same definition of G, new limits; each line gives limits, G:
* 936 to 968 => 2.09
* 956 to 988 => 2.10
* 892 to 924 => 1.83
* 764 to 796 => 1.91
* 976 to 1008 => 1.74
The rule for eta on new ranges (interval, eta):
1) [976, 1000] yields 978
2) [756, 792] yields 758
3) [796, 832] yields 802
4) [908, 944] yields 942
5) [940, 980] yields 946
